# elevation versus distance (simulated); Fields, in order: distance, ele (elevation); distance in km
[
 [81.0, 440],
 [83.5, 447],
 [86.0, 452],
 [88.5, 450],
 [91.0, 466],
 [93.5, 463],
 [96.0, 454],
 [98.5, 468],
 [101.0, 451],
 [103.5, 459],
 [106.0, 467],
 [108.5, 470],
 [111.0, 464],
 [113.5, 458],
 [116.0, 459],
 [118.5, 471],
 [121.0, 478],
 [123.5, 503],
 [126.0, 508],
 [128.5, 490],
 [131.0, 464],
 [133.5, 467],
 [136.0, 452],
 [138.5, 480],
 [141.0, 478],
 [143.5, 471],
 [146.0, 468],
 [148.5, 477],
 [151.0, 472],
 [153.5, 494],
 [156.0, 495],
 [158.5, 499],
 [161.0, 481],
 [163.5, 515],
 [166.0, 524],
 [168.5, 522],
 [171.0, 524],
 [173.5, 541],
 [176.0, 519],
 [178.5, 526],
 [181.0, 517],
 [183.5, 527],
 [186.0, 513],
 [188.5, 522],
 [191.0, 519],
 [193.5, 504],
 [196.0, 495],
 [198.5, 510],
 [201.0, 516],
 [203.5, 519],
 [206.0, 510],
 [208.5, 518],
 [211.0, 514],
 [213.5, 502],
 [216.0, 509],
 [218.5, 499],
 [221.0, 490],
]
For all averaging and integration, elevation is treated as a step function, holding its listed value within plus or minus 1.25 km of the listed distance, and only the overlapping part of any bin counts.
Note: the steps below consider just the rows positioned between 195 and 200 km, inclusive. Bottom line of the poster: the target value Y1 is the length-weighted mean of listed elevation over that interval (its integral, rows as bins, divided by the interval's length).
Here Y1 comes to 504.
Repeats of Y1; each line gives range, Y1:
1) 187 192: 520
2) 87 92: 457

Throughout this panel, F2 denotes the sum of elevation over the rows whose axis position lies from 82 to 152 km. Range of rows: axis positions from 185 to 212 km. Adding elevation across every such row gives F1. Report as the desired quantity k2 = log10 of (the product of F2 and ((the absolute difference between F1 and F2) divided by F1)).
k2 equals 4.24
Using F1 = 5640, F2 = 13107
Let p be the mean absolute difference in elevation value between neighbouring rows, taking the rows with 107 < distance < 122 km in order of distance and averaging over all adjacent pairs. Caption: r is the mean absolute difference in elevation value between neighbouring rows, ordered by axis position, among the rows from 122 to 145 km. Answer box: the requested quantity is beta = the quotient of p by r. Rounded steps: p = 6.4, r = 13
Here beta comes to 0.5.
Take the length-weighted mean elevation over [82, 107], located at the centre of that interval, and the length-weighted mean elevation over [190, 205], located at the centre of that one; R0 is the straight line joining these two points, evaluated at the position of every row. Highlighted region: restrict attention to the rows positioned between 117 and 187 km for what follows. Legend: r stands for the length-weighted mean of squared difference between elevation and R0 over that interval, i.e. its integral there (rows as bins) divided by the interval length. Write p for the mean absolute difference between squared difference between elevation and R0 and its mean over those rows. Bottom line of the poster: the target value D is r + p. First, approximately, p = 346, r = 389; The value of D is 735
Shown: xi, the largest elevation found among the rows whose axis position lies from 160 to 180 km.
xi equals 541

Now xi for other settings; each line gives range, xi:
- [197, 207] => 519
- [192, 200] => 510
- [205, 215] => 518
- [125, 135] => 508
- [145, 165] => 515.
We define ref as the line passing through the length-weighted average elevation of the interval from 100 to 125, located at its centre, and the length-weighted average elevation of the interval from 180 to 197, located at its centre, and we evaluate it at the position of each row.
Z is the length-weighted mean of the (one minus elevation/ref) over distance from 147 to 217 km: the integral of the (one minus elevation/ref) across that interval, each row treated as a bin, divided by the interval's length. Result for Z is 0.000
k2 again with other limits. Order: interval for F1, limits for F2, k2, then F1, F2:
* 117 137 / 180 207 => 3.43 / 3833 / 5652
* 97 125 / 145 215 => 4.40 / 5148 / 14243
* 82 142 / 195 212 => 3.39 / 11219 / 3582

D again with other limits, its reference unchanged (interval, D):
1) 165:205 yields 775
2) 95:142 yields 441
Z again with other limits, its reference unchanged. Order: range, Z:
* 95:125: 0.000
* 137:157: 0.021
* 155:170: -0.016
